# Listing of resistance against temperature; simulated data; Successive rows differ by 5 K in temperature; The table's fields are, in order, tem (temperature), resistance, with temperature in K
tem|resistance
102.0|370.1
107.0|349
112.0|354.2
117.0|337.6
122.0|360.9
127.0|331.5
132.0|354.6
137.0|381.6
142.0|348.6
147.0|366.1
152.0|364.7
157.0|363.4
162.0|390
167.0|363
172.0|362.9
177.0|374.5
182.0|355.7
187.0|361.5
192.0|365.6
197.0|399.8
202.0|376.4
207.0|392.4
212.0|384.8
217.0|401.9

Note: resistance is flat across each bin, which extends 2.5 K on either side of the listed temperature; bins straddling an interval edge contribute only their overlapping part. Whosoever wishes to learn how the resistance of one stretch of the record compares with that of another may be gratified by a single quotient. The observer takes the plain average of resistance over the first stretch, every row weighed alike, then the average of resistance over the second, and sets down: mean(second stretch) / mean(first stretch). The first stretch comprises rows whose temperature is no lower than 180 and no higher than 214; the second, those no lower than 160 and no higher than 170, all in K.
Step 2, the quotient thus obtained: 1.00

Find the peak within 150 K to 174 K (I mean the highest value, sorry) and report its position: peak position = 162.0 K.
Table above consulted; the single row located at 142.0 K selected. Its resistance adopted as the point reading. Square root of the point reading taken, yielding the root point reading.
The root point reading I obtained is 18.7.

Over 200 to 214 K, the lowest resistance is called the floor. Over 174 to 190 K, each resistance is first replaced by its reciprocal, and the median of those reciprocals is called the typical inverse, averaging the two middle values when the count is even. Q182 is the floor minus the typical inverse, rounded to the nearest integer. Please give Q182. 376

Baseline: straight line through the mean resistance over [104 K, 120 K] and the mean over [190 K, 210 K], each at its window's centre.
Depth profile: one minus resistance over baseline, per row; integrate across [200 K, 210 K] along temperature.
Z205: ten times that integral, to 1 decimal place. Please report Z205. 0.3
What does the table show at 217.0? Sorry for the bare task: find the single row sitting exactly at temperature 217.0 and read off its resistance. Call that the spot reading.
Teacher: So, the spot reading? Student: 401.9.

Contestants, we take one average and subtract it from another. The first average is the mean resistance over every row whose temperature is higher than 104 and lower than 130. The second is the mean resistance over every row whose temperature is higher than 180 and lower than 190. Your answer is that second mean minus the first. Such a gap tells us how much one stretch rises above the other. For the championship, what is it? 12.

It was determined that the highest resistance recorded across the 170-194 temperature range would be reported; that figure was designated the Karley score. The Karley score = 374.5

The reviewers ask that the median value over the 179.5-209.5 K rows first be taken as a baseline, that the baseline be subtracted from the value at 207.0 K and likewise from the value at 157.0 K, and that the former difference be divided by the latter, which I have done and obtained -2.8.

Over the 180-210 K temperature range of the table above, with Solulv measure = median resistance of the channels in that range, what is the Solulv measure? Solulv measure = 371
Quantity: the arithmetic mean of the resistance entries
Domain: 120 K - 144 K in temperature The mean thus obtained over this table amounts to 355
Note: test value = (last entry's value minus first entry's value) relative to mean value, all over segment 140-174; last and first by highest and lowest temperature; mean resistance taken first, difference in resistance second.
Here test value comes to 0.04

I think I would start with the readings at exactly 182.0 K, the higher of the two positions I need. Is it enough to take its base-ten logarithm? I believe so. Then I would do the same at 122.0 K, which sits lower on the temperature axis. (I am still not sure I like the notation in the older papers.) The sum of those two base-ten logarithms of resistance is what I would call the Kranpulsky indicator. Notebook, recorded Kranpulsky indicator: 5.11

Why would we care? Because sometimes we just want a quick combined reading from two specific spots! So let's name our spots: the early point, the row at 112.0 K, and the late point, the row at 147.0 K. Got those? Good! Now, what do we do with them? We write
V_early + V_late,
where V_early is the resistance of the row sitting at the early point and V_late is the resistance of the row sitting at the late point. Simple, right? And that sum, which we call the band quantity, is 720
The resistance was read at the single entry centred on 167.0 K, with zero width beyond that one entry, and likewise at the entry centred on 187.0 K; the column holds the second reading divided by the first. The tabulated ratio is 1.00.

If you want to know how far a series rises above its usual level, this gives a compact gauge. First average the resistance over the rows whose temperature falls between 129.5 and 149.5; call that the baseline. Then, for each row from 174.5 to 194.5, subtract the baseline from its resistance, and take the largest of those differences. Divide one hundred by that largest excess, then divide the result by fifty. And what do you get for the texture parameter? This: 0.17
